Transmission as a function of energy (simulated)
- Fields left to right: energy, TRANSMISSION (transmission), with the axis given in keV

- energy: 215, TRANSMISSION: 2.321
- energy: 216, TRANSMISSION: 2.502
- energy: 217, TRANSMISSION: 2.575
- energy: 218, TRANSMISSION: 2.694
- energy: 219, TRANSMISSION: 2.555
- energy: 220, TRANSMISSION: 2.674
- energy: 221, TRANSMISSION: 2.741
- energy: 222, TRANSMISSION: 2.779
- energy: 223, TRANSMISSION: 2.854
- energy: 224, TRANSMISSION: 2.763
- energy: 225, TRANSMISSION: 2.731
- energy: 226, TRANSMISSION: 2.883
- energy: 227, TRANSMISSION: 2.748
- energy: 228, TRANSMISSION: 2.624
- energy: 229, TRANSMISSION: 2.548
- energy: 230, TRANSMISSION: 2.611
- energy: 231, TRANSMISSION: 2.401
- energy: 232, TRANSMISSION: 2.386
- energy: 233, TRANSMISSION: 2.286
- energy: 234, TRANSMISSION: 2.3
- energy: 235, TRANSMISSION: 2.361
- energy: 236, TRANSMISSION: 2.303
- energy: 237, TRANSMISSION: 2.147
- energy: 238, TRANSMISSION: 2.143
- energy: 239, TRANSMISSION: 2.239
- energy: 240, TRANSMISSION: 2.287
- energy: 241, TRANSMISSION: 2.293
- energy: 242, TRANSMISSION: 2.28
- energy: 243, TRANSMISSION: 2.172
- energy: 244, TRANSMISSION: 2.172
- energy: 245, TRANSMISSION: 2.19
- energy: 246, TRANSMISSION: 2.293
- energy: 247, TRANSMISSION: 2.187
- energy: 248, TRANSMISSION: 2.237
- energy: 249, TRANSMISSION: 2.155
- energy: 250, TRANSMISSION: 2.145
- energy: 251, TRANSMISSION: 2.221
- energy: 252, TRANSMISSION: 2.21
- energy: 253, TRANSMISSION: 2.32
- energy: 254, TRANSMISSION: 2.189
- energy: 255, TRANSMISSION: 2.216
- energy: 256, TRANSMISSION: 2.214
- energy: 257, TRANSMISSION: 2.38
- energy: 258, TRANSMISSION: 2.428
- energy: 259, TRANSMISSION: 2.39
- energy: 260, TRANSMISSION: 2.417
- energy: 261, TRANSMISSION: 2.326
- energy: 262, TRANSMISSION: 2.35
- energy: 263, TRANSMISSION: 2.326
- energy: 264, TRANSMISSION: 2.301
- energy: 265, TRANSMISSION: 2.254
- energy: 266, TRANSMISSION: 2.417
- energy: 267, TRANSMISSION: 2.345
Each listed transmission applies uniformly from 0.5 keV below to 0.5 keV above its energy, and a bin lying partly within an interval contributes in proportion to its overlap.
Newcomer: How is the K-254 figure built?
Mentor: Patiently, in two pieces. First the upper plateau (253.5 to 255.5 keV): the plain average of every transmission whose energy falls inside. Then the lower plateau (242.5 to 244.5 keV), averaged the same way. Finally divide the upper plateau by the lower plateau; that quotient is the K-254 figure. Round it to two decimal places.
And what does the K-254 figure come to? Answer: 1.01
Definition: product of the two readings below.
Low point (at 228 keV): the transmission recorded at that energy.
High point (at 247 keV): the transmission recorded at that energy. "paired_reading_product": 5.74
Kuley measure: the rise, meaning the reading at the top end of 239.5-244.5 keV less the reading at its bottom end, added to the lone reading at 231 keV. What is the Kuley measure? 2.29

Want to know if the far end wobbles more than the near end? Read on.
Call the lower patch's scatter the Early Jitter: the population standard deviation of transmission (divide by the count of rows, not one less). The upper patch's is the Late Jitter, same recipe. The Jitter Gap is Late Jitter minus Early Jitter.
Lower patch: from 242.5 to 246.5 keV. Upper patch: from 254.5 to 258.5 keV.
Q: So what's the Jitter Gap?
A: 0.05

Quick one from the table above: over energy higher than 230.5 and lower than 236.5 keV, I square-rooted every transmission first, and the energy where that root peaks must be 231 keV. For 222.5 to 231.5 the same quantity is 226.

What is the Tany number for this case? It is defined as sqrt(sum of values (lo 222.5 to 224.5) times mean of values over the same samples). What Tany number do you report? 4.0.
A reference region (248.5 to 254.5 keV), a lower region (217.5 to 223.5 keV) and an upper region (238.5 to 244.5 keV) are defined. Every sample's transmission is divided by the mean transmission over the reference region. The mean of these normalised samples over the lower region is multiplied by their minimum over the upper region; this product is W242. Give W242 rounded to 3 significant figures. 1.21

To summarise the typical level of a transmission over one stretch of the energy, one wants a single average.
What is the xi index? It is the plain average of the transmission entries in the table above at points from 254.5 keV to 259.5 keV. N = 2.33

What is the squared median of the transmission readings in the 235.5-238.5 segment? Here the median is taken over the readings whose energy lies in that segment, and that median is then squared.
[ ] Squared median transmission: 5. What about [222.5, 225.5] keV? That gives 8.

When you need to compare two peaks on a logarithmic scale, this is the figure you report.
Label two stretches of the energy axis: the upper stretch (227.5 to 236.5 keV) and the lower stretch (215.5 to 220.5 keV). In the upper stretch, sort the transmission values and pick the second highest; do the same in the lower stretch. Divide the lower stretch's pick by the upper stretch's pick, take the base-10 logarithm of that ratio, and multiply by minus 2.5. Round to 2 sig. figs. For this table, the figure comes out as -0.026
